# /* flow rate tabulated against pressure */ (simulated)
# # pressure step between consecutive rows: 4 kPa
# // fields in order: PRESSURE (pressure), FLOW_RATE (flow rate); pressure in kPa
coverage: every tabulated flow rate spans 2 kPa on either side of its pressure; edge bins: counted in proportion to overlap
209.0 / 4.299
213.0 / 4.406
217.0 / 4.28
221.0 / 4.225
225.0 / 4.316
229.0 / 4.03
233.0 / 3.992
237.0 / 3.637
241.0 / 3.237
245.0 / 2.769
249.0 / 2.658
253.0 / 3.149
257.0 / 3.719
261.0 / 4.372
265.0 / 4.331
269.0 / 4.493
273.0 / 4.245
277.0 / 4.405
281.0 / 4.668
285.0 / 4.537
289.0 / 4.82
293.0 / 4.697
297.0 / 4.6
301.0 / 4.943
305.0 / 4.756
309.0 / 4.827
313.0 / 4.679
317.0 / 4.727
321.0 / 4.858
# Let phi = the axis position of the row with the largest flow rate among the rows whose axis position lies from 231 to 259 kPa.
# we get 233.0 kPa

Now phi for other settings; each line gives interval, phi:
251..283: 281.0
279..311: 301.0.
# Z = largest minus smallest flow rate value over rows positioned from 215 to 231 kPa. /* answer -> 0.29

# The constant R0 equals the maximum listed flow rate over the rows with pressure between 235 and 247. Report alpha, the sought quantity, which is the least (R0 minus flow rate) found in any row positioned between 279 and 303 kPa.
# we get -1.31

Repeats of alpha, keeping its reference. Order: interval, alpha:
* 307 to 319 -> -1.19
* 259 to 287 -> -1.03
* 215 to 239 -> -0.68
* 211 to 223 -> -0.77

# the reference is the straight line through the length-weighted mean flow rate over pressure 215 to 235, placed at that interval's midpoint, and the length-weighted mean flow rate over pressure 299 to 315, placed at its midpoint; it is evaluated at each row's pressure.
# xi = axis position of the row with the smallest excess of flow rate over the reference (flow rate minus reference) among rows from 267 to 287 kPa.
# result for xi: 273.0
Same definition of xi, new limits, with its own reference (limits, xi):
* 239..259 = 249.0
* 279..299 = 297.0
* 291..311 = 297.0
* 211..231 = 229.0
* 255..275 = 257.0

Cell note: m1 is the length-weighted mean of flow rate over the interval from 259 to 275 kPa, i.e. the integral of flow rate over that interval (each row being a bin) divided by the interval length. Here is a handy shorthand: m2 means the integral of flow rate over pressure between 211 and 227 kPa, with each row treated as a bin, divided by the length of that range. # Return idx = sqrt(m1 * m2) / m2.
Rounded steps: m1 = 4.4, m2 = 4.3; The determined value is 1.01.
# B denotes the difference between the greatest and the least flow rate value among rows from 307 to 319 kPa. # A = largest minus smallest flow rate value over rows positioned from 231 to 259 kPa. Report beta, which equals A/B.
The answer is 9.0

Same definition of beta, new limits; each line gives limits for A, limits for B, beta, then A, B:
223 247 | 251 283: 1.0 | 1.5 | 1.5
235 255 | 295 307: 2.9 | 1.0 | 0.3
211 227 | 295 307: 0.5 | 0.2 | 0.3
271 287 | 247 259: 0.4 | 0.4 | 1.1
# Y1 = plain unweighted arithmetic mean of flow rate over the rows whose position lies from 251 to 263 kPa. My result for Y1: 3.7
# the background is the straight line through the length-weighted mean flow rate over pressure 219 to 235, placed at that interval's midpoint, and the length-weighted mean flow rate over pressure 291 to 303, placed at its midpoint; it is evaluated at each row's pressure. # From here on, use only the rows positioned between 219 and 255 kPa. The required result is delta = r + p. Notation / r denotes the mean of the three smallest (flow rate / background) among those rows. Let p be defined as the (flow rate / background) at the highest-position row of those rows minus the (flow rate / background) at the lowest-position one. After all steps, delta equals 0.35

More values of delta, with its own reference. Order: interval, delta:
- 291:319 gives 0.93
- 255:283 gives 1.08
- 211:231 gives 0.89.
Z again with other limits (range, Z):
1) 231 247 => 1.22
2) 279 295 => 0.28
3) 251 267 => 1.22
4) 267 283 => 0.42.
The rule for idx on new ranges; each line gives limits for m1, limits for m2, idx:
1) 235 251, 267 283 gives 0.83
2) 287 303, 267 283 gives 1.03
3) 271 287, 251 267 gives 1.07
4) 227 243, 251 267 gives 0.98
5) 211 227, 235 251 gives 1.18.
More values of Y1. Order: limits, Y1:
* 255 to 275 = 4.2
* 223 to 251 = 3.5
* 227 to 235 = 4.0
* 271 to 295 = 4.6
